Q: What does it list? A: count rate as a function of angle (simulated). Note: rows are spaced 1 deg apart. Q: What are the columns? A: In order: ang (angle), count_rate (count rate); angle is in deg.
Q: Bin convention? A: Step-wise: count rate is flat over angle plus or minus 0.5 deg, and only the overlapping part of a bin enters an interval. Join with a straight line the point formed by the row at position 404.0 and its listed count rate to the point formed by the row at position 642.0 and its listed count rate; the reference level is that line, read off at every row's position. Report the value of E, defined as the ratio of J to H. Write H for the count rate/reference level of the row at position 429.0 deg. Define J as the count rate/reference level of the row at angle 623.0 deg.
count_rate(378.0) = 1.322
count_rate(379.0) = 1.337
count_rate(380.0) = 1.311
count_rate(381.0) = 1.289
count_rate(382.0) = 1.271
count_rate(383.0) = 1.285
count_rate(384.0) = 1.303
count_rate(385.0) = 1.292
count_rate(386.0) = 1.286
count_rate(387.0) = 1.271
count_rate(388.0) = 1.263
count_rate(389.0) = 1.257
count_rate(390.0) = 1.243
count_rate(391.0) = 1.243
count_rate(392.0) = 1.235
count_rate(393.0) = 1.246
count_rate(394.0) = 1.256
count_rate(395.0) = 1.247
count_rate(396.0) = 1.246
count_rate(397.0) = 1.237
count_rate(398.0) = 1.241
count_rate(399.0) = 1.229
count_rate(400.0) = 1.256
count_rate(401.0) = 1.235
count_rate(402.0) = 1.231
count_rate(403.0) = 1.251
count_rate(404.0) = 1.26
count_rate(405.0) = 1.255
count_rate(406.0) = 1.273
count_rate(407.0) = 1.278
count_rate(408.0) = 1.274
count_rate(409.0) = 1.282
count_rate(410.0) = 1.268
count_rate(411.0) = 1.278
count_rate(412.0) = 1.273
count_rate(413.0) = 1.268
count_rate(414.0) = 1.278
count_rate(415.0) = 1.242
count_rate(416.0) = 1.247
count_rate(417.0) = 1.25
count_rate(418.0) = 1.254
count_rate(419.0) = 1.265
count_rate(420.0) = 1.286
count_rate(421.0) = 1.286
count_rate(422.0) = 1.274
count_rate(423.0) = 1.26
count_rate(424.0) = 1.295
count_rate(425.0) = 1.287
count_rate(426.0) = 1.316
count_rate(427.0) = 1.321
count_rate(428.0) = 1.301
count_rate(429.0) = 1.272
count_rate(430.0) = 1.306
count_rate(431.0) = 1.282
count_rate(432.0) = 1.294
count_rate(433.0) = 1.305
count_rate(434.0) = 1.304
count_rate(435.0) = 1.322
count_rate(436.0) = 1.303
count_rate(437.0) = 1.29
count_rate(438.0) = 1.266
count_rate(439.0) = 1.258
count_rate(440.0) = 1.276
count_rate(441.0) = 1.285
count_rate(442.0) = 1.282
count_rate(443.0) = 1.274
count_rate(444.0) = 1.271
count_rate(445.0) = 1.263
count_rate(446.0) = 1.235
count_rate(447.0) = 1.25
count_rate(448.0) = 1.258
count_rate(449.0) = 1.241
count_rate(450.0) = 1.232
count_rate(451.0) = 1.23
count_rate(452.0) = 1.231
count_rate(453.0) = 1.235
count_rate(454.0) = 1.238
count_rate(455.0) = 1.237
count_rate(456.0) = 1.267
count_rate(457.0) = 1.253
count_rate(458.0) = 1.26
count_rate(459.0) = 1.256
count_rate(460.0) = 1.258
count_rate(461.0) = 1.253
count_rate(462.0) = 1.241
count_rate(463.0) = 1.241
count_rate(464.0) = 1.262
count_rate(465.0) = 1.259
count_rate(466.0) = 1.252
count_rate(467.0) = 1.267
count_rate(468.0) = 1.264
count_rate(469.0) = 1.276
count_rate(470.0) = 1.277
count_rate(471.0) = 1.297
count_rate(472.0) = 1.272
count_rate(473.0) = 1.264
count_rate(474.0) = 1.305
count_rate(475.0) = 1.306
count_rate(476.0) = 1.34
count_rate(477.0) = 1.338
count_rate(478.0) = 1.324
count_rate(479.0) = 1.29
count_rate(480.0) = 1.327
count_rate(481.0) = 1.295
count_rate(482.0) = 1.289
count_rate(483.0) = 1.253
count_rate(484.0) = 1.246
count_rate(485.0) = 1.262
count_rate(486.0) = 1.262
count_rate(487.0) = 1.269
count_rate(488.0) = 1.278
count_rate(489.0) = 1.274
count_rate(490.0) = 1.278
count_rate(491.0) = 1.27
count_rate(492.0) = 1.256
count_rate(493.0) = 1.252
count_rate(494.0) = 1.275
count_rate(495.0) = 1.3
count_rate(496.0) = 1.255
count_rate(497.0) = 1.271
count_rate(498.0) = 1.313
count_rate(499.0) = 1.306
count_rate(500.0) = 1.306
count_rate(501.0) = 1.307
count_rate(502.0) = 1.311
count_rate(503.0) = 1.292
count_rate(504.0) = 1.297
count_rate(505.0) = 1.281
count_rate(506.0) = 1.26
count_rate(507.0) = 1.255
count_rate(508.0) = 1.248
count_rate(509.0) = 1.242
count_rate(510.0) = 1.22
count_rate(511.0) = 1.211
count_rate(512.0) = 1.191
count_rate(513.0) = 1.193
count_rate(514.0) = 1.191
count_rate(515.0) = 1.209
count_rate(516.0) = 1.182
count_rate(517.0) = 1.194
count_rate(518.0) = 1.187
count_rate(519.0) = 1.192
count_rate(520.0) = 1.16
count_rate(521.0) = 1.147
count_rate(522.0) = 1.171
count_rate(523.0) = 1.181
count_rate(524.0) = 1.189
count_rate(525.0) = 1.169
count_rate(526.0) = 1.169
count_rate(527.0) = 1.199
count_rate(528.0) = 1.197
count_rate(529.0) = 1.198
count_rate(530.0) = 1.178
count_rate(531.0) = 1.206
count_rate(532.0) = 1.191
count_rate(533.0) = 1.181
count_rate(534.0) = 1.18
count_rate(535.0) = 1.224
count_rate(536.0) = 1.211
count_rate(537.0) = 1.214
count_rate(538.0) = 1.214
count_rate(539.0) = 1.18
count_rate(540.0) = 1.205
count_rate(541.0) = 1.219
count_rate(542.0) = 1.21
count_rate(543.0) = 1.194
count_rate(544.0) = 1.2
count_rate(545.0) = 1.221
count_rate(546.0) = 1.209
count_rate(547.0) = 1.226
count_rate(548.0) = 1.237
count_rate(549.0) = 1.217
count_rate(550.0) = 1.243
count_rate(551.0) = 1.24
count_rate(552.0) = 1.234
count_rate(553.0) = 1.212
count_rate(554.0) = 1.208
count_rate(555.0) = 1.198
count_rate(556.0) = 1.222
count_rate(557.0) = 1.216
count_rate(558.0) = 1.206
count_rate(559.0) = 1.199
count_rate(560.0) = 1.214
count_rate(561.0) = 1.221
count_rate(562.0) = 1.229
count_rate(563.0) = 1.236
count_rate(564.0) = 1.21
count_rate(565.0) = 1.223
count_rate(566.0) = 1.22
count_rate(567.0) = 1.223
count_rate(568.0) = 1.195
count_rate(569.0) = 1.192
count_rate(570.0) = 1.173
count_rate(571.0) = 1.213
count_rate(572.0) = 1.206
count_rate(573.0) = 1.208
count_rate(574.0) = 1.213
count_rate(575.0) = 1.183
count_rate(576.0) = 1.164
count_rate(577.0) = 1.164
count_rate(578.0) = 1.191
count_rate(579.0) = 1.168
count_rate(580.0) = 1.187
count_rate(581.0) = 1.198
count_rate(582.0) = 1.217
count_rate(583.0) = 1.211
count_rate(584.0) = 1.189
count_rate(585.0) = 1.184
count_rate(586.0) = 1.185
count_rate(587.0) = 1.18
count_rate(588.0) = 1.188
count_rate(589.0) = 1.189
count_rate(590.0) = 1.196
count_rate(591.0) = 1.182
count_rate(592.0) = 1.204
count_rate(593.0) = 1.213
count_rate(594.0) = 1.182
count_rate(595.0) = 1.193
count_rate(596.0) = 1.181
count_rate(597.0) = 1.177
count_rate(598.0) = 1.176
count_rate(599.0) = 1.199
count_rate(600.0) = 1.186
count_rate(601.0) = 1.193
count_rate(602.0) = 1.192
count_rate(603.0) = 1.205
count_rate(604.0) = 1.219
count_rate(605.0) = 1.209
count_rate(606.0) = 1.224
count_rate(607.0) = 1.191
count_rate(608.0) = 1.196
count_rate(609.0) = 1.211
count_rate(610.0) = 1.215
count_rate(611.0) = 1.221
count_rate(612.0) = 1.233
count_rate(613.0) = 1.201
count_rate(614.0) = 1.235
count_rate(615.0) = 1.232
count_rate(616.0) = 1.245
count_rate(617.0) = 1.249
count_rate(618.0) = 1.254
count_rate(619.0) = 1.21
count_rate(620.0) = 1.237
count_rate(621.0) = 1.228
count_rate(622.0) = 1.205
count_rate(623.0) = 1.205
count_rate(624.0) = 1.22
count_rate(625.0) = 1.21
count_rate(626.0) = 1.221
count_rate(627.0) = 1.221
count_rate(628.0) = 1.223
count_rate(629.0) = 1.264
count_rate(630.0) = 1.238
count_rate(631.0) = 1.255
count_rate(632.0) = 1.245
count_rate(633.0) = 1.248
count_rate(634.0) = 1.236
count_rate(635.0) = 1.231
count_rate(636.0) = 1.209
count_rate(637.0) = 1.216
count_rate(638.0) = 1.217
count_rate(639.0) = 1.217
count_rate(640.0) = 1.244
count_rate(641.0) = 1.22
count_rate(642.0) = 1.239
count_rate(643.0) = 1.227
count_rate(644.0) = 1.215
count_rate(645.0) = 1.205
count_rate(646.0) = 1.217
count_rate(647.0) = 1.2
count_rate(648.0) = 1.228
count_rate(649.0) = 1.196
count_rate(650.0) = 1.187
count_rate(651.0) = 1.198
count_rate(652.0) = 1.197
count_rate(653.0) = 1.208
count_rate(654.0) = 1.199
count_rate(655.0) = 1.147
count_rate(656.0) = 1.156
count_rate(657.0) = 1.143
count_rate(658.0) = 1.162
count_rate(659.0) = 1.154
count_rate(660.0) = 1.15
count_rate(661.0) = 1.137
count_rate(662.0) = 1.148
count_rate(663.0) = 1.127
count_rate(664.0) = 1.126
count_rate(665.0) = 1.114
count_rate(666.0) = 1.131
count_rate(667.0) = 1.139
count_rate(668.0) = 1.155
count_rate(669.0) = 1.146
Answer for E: 0.96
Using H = 1.01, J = 0.97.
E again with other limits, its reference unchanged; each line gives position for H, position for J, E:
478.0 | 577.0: 0.89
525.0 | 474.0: 1.11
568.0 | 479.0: 1.07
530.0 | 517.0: 1.01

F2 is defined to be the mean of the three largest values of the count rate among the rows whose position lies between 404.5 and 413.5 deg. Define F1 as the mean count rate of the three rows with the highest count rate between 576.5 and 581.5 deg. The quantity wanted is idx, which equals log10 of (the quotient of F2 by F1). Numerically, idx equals 0.031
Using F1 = 1.19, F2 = 1.28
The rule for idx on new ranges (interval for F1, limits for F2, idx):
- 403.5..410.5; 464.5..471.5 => 0.002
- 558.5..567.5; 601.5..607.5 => -0.004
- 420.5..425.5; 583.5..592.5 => -0.033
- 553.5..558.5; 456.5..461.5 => 0.015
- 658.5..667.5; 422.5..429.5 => 0.057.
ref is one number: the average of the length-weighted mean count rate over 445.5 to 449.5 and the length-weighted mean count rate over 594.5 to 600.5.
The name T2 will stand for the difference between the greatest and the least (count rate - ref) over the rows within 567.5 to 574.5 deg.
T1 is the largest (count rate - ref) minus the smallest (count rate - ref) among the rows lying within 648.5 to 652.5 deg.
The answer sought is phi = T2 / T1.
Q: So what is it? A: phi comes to 3.6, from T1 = 0.01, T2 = 0.040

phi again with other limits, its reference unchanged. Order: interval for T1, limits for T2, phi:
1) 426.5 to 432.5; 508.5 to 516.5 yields 1.2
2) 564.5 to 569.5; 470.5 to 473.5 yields 1.1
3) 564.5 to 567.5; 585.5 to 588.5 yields 2.7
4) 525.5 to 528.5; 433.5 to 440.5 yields 2.1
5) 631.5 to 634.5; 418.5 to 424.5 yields 2.9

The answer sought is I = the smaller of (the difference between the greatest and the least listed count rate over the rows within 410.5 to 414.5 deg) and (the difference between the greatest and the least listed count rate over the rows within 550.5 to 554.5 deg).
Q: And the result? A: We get 0.010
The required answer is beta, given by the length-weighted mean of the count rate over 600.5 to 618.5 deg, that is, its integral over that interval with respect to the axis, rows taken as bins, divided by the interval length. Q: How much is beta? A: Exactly 1.22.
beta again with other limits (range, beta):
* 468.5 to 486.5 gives 1.29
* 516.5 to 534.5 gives 1.18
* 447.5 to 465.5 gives 1.25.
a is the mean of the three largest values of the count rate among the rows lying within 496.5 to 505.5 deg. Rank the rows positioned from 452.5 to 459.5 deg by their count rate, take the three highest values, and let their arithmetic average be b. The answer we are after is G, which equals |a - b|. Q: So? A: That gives 0.049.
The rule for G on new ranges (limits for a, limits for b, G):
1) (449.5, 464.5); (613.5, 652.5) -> 0.005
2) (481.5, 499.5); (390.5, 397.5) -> 0.057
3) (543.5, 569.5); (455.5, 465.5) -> 0.023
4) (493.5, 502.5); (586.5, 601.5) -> 0.105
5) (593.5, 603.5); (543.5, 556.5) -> 0.041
